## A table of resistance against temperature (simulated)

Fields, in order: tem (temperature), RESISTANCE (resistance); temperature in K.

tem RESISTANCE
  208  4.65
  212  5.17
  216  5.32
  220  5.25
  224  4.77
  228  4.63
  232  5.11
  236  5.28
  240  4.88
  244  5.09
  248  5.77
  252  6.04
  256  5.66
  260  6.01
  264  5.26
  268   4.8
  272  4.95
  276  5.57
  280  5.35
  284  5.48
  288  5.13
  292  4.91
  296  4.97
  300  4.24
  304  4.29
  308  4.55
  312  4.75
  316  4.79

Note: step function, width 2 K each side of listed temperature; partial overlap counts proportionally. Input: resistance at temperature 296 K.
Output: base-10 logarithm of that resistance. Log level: 0.696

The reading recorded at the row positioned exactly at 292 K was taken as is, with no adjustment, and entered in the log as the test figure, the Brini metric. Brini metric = 4.91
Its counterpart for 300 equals 4.24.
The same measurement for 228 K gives 4.63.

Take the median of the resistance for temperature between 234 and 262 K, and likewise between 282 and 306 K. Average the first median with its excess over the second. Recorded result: 3.19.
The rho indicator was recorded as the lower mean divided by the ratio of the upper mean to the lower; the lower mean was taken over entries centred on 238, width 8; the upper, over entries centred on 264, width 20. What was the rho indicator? 4.8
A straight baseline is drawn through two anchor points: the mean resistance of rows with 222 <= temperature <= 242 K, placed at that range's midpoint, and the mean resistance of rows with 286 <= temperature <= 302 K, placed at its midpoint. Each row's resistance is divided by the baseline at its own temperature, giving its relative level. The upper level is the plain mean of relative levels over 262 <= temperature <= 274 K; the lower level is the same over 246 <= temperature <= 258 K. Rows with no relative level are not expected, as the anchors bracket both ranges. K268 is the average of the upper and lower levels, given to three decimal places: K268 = 1.109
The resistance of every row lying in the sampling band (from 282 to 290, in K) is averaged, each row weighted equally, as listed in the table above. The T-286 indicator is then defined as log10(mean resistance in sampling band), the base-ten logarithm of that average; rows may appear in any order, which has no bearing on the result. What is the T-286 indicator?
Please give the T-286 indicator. 0.725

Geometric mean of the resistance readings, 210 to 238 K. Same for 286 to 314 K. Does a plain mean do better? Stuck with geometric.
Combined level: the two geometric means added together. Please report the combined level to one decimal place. 9.7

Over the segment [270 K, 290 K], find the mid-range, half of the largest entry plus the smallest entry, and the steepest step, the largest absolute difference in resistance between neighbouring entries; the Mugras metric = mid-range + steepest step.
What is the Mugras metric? 5.9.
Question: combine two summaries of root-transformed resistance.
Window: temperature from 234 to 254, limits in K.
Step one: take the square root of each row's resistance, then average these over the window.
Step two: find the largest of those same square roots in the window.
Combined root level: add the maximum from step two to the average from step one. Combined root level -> 4.78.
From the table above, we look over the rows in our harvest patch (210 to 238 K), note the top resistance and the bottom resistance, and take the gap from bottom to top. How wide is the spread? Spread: 0.69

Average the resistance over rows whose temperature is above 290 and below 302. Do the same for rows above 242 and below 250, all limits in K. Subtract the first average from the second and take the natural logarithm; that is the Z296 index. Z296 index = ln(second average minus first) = -0.3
